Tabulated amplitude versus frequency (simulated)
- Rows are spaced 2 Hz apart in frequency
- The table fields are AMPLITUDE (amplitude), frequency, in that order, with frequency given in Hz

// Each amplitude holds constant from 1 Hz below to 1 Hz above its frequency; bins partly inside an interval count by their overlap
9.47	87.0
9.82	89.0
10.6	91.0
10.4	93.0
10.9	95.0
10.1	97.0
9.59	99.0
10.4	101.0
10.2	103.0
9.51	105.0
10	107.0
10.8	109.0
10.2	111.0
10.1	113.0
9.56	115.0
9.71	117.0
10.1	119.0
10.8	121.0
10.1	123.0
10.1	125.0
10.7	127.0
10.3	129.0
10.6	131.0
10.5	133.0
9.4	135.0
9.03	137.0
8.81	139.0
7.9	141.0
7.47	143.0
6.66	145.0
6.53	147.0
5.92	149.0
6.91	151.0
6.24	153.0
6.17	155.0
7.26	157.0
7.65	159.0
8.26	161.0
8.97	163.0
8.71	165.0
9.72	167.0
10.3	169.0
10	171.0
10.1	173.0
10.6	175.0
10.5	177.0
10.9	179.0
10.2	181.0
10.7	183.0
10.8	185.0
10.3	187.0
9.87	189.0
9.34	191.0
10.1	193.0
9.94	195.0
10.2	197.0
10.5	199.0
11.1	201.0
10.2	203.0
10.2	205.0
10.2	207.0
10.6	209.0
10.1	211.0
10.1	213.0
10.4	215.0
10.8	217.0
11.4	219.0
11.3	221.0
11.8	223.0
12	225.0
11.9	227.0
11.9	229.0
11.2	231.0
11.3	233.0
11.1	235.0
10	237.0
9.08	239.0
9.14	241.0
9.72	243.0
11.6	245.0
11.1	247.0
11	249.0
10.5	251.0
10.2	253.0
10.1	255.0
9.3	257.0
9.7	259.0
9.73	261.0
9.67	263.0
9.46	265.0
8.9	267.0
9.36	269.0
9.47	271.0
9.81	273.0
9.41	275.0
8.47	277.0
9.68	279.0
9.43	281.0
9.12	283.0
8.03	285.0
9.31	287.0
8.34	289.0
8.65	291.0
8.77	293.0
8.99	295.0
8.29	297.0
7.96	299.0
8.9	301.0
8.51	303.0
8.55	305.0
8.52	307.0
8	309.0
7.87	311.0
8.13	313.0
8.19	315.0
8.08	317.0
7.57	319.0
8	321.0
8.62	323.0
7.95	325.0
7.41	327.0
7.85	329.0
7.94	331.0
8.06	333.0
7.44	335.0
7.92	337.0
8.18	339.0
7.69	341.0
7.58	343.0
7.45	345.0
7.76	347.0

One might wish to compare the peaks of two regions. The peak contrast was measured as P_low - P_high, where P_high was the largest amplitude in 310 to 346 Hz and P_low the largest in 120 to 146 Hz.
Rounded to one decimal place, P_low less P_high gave 2.2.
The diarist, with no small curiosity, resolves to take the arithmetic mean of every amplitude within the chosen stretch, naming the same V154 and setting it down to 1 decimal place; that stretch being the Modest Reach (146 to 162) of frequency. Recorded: 6.9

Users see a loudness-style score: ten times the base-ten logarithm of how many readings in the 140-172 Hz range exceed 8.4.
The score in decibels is 7.0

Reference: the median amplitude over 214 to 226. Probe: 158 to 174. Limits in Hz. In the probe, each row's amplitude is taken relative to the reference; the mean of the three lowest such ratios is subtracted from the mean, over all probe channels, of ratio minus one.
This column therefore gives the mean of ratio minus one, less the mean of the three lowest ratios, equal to -0.91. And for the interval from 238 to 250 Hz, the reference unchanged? -0.92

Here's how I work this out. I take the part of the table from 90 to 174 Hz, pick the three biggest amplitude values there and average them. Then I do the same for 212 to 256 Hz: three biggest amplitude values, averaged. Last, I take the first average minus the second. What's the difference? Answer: -1.1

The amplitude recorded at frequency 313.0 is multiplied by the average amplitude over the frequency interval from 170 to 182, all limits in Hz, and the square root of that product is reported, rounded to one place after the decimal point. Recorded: 9.2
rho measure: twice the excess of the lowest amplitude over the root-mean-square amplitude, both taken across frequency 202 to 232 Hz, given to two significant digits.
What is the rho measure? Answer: -1.7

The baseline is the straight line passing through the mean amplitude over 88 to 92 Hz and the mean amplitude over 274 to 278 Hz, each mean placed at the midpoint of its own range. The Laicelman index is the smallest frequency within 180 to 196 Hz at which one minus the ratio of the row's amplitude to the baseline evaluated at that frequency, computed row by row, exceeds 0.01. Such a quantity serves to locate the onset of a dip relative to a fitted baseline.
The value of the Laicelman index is 191.0 Hz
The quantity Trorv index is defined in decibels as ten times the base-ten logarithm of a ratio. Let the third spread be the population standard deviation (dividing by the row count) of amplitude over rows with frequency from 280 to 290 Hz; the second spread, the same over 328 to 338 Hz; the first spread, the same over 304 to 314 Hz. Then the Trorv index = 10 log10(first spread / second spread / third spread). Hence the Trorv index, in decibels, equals 4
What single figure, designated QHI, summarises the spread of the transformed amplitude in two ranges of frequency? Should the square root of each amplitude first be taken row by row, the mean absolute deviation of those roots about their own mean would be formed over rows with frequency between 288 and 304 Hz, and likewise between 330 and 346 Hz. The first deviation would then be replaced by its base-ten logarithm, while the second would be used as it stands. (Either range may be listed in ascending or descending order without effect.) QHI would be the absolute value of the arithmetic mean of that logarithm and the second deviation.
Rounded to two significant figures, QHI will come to 0.64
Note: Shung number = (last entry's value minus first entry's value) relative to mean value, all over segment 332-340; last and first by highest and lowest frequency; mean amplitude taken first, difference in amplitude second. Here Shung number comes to 0.02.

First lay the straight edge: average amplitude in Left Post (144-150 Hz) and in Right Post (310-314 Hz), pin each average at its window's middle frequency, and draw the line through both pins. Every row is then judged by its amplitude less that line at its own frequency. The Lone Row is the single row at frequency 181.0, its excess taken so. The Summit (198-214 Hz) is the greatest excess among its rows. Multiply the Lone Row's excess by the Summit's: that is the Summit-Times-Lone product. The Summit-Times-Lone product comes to 15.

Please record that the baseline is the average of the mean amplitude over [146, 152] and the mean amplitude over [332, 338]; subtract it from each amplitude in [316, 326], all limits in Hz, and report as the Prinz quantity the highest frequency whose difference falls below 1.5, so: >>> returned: 325.0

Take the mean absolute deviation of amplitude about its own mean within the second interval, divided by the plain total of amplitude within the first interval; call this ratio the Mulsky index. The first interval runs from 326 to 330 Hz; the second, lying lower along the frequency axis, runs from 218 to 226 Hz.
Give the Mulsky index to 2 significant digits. 0.018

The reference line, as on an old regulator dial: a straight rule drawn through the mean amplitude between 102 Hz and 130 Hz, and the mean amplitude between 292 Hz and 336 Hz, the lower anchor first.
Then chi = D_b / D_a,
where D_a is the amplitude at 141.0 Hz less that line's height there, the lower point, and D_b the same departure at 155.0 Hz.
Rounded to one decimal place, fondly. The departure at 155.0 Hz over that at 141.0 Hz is 1.8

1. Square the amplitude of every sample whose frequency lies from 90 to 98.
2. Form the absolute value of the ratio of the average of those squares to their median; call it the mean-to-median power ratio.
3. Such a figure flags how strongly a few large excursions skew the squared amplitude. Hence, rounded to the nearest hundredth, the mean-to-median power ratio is 1.00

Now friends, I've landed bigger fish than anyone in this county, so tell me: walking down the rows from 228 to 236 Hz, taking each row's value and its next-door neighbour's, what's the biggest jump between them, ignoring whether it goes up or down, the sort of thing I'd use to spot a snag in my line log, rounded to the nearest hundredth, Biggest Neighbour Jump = 0.70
